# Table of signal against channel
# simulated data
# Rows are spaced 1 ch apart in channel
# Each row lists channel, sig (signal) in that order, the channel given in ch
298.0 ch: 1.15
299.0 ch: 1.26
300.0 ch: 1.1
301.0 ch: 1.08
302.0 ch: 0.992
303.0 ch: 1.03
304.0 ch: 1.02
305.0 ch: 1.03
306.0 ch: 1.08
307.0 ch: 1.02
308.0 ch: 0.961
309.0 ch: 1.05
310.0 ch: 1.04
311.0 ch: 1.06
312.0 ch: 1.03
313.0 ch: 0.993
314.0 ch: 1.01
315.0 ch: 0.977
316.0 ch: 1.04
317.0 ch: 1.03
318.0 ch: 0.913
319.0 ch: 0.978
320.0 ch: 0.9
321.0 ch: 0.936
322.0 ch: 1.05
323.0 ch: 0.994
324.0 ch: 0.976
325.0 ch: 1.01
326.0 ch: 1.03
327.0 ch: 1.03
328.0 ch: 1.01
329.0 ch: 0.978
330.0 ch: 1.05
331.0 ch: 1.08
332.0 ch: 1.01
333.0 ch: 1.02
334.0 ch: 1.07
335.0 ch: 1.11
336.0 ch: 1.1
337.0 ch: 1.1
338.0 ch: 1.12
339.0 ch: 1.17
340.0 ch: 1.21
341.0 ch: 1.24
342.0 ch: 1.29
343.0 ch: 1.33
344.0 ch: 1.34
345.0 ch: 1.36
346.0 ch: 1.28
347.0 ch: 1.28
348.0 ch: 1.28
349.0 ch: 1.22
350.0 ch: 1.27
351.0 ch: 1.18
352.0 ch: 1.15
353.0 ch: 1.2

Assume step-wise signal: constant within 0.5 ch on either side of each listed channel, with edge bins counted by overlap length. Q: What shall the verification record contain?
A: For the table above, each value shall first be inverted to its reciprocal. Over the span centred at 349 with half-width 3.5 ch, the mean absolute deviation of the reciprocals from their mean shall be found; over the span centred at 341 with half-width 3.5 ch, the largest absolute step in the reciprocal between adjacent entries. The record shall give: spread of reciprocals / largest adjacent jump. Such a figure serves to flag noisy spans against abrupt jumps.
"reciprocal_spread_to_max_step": 0.81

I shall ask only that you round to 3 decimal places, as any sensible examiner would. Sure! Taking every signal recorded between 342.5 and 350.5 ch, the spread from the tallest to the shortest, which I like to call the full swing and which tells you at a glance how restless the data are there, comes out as 0.140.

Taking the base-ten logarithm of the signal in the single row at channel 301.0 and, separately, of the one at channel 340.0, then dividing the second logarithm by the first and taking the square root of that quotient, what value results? 1.6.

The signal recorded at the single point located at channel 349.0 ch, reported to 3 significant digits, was 1.22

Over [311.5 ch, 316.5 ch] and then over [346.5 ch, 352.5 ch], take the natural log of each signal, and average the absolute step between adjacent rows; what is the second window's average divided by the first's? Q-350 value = 1.0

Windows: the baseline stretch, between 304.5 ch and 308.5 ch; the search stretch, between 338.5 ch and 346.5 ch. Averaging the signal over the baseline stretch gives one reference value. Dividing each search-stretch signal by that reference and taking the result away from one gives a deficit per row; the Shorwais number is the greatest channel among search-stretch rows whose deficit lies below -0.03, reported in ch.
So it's 346.0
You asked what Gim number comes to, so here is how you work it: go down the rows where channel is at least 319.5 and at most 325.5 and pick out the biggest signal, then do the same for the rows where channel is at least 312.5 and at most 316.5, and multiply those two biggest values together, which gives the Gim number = 1.09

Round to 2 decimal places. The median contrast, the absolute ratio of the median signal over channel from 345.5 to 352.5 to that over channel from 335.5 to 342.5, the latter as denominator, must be 1.09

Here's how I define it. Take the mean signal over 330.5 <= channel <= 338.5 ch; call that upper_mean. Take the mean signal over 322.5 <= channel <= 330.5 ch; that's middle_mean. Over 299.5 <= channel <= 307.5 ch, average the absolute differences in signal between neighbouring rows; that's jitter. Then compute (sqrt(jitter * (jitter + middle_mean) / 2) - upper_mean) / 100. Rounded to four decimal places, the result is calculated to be -0.0093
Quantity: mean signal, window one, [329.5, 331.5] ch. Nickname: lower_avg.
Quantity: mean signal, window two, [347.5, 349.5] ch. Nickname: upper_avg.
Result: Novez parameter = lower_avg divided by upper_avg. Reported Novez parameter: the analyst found 0.85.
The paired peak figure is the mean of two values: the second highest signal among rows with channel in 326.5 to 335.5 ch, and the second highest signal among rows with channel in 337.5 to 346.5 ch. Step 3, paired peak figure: 1.21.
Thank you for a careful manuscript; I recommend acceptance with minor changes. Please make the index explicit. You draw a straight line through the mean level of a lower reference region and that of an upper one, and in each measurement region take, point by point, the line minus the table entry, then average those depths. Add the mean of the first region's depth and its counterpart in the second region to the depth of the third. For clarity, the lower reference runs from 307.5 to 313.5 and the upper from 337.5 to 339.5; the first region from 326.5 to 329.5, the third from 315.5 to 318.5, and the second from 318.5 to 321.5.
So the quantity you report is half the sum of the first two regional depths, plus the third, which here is 0.17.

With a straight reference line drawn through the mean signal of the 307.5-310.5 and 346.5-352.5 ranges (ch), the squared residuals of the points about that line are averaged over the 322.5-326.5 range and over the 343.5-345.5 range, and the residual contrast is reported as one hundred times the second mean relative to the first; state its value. 227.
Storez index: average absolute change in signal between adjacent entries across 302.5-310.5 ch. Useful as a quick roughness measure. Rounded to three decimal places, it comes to 0.041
